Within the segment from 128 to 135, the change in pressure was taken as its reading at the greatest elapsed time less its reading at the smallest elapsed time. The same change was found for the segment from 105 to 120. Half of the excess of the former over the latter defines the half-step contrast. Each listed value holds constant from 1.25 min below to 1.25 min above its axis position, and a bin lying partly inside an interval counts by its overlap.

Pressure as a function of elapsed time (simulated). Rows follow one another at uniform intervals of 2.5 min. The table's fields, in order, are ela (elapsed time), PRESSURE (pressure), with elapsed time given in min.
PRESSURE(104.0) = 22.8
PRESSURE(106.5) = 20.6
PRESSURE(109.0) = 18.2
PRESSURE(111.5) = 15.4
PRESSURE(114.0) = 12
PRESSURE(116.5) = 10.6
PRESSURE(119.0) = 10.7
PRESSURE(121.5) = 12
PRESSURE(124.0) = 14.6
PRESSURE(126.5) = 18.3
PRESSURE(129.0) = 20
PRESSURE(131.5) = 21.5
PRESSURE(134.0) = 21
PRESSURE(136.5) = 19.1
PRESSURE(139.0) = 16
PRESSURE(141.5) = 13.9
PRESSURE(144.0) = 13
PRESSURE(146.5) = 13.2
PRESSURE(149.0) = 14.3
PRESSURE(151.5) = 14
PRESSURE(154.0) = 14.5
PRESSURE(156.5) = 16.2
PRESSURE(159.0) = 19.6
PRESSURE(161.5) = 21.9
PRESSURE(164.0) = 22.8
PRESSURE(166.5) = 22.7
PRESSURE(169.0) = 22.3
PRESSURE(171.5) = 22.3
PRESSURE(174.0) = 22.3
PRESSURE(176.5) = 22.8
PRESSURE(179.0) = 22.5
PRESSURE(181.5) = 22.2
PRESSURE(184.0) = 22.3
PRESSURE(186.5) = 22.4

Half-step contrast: 5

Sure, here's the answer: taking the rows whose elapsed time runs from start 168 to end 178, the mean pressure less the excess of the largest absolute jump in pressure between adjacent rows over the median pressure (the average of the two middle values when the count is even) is 44.2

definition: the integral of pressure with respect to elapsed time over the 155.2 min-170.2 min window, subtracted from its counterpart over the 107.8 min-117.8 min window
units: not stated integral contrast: -173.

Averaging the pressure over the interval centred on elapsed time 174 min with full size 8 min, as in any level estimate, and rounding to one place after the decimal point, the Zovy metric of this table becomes 22.5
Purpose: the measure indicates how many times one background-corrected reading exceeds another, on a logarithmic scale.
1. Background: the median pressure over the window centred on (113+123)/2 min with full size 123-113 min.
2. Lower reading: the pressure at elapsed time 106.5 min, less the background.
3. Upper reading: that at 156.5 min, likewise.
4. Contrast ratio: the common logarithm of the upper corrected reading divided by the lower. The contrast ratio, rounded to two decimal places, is -0.28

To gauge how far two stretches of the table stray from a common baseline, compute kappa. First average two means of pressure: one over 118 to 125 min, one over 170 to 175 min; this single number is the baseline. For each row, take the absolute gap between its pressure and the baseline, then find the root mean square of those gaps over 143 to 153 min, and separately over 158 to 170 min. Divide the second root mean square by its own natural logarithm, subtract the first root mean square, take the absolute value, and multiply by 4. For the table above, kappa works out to 3.0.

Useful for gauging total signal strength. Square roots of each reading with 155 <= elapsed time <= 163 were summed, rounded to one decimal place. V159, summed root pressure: 13.1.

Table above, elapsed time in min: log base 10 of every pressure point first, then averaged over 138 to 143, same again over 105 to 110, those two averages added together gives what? 2.46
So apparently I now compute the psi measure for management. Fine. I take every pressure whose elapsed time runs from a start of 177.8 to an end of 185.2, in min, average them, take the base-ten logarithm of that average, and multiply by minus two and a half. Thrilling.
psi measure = -3.37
